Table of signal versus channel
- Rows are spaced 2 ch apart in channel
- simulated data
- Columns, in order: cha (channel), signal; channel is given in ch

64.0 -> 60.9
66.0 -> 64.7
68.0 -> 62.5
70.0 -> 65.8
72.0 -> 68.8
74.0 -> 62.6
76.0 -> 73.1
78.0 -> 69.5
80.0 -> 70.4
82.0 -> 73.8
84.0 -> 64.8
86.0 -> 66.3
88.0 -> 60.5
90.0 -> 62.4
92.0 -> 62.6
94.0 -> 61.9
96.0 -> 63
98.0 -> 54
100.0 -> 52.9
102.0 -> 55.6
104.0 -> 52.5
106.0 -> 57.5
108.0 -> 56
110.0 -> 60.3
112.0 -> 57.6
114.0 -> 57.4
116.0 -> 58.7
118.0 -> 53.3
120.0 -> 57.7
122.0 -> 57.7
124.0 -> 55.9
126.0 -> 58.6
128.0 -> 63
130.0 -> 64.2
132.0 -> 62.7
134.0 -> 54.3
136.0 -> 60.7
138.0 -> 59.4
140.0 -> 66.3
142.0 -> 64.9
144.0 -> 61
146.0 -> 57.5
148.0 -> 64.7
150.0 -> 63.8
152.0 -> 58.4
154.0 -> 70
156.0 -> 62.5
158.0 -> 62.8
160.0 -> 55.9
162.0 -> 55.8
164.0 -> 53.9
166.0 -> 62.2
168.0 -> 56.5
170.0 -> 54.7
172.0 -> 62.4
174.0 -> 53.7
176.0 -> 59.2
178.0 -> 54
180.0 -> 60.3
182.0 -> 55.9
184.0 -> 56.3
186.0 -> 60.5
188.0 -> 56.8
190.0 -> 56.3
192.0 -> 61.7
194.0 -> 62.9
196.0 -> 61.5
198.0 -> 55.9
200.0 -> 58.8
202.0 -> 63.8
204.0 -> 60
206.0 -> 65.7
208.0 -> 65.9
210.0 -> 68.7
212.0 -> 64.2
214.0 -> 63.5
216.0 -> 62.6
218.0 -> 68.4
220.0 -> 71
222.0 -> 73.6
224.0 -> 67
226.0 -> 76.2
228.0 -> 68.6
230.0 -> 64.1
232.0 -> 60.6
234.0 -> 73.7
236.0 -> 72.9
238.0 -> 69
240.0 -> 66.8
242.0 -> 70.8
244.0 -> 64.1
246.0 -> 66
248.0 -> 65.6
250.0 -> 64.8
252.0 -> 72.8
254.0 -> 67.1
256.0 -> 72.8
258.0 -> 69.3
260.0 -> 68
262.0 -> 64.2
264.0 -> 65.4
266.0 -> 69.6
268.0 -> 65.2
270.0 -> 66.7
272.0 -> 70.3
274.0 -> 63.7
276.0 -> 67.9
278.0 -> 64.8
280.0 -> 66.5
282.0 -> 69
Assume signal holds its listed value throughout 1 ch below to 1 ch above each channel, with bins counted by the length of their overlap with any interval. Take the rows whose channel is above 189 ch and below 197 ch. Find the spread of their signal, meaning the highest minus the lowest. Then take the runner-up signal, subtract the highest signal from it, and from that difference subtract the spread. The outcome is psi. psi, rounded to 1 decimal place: -7.8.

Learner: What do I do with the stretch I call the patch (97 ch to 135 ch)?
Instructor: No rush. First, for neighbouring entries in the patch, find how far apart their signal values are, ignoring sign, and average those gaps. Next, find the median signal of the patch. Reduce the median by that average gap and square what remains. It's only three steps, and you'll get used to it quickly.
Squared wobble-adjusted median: 2984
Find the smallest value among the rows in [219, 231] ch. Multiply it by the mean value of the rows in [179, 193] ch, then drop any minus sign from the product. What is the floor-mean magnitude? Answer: 3734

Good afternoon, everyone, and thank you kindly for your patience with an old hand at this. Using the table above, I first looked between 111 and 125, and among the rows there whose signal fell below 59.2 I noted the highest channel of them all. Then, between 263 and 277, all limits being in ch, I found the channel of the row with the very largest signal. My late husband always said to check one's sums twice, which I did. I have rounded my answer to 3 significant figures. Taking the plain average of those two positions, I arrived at 198 ch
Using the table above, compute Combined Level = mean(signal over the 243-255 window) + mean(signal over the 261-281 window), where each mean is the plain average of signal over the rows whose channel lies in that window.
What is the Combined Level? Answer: 133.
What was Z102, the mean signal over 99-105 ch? 54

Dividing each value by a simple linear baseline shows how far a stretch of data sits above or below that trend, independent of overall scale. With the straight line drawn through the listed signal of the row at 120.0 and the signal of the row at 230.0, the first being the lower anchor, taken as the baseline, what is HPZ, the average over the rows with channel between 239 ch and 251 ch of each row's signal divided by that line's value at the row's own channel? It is 1.02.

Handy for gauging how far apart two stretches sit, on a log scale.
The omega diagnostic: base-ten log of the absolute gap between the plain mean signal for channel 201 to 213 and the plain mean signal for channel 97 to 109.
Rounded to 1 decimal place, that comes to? 1.0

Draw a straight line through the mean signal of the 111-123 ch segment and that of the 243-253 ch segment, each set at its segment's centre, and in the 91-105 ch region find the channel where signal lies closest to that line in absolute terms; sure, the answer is 102.0 ch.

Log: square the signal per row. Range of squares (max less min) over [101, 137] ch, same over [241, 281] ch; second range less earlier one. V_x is -123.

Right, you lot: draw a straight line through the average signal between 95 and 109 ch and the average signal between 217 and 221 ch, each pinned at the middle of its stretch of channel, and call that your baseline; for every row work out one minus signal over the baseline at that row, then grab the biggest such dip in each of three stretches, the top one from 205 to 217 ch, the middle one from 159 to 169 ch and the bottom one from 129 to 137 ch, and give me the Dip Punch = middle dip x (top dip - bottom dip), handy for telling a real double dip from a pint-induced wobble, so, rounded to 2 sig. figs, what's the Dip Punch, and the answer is 0.0010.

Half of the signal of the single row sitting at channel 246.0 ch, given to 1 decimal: 33.0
